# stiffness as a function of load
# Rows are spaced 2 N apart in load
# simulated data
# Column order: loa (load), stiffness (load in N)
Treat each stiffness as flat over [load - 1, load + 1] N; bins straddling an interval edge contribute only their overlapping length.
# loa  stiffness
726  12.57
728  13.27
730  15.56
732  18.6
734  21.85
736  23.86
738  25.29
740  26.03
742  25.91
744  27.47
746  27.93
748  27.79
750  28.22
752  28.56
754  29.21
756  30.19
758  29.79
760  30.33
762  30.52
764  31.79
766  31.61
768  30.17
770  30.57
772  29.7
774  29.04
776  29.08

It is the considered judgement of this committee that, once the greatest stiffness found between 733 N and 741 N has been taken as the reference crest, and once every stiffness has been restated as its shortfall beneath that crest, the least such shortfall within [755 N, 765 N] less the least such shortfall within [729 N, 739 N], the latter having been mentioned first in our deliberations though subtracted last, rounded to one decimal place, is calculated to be -6.5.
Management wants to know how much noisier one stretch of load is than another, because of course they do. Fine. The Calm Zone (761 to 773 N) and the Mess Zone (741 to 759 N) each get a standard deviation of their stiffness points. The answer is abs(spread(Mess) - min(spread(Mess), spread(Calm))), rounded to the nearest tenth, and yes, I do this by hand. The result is 0.5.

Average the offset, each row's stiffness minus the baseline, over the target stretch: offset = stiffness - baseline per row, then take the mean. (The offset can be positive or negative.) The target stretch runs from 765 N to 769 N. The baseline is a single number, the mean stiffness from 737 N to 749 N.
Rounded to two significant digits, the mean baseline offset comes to 4.2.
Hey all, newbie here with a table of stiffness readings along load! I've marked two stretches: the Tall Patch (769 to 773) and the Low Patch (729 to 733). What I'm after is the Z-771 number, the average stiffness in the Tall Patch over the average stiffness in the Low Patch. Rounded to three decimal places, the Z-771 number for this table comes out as 1.764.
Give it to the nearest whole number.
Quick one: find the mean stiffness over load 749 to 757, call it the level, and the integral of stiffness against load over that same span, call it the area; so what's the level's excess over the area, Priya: -203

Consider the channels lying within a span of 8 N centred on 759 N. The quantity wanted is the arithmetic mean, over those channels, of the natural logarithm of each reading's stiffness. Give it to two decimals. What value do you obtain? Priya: 3.41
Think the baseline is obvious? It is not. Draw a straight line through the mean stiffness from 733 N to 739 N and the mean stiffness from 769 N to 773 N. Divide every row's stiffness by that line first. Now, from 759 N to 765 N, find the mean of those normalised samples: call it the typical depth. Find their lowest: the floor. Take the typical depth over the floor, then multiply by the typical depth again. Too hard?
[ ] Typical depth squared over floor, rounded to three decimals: 1.097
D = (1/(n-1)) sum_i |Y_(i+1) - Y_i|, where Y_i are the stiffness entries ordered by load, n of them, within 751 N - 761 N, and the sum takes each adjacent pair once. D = 0.64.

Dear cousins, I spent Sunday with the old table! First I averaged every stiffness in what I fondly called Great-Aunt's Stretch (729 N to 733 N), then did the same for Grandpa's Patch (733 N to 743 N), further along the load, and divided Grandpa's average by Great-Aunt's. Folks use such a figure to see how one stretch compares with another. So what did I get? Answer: 1.44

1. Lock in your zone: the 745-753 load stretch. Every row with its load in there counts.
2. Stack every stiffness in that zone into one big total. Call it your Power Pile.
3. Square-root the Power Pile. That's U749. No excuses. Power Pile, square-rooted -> 11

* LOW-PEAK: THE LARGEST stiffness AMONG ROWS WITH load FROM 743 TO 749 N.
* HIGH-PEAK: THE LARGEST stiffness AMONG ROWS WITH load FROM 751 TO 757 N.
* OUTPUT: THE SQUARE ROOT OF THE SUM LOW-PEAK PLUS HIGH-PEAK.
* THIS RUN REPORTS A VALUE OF 7.6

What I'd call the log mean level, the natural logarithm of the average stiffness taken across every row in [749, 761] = 3.38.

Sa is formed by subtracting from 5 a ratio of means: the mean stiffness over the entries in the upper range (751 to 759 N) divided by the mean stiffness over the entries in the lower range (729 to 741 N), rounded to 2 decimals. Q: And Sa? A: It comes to 3.65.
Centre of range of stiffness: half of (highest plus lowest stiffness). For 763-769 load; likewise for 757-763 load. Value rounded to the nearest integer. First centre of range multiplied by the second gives 934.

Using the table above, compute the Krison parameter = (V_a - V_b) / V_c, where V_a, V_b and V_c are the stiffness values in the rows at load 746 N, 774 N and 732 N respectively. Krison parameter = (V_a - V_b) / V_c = -0.060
